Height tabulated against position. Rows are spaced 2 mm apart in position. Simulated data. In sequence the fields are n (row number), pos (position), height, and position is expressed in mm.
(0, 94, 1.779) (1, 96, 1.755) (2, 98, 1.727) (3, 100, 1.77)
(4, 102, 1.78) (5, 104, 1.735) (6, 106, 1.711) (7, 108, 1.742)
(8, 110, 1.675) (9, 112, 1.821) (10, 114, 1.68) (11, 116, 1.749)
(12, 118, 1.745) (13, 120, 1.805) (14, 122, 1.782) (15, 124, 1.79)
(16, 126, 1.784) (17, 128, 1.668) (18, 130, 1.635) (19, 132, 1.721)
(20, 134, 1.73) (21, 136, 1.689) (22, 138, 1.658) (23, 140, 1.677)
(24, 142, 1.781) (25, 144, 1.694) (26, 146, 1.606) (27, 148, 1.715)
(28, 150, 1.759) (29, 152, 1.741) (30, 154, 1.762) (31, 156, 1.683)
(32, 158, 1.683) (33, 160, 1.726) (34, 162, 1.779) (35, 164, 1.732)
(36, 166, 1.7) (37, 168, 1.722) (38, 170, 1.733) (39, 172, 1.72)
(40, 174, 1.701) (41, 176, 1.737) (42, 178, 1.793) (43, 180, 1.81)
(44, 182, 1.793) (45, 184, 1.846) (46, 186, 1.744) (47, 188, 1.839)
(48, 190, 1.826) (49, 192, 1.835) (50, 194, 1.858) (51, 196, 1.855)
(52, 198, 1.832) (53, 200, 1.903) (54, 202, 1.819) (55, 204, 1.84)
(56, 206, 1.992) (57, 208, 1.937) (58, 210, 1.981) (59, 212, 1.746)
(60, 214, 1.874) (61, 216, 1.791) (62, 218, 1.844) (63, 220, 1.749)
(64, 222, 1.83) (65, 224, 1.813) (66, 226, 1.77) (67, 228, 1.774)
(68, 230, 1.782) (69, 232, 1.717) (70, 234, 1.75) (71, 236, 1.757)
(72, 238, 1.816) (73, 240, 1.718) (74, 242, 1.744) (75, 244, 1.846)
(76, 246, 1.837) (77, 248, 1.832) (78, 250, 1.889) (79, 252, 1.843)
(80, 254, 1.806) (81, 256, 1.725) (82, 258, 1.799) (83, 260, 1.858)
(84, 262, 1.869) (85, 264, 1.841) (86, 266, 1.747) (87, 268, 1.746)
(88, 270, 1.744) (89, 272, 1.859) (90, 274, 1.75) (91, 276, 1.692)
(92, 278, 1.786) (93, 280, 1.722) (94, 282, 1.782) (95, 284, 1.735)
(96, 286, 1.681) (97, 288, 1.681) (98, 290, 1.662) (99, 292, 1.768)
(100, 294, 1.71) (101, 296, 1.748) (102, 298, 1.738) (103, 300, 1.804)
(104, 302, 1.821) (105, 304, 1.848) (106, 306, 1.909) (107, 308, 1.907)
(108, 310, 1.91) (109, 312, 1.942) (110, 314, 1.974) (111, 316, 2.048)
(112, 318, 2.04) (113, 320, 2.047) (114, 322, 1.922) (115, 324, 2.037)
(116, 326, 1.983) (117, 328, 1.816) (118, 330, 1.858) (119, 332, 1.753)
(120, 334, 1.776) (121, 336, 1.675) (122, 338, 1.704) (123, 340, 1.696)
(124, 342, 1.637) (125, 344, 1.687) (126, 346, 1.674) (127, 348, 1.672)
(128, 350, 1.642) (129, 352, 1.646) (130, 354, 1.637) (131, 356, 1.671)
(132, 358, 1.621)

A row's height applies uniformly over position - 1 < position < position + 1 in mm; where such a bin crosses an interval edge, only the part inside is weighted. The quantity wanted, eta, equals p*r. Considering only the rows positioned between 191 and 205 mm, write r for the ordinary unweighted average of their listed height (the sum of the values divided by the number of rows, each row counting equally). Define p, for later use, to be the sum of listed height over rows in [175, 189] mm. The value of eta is 23.2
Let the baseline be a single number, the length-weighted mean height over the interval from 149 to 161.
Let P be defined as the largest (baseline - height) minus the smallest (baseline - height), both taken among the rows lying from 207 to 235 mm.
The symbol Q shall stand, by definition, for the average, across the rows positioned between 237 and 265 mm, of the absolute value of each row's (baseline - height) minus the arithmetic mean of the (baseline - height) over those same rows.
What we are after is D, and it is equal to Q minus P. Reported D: -0.22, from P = 0.26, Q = 0.041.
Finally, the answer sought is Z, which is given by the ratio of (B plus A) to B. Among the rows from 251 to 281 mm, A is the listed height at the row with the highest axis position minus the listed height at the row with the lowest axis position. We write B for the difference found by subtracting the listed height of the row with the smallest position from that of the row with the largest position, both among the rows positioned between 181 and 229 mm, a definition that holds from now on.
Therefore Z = 7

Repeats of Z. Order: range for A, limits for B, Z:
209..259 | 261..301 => 4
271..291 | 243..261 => -15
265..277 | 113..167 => -2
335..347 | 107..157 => 1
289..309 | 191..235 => -2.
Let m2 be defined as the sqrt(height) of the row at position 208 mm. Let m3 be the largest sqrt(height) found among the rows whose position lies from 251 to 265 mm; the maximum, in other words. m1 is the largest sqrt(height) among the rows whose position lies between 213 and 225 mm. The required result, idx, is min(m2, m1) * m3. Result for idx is 1.87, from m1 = 1.37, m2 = 1.39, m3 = 1.37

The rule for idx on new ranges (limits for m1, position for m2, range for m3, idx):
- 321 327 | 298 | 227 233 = 1.76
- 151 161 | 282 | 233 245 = 1.80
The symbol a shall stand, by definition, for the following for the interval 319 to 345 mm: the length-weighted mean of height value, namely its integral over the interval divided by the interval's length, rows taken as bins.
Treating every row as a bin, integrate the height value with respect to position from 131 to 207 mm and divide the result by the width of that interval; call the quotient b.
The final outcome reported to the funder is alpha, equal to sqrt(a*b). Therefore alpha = 1.79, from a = 1.81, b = 1.764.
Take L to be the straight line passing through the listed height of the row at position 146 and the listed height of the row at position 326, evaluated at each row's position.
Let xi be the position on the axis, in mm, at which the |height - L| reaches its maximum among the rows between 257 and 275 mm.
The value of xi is 274 mm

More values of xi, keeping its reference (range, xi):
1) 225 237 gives 232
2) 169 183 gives 180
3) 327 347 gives 342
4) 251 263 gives 256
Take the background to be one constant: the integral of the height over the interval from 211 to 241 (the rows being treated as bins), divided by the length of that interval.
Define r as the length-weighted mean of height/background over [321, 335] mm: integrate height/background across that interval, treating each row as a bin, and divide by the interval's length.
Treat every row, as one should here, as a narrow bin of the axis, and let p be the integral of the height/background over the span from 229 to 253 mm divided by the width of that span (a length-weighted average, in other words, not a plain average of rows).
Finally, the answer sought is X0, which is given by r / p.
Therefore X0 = 1.05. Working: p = 1.01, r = 1.05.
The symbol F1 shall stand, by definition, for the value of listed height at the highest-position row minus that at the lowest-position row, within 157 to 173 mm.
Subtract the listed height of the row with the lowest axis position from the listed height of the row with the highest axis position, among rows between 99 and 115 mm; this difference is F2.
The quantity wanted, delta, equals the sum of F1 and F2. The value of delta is -0.05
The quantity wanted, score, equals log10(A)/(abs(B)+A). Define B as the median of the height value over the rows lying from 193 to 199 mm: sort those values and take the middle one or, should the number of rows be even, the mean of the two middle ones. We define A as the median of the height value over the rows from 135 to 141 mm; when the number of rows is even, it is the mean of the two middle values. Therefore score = 0.064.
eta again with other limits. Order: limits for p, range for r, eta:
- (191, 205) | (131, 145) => 22.1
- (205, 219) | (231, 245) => 23.2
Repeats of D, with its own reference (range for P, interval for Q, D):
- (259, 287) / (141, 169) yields -0.15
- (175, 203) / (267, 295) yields -0.13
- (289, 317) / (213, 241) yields -0.35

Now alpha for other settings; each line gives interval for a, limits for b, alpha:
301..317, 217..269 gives 1.86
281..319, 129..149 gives 1.76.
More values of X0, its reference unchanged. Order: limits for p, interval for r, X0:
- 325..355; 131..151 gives 0.99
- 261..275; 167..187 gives 0.98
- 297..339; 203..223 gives 0.99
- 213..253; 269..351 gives 1.00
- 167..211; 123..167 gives 0.94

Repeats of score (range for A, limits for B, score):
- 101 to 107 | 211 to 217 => 0.068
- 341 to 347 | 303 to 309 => 0.062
